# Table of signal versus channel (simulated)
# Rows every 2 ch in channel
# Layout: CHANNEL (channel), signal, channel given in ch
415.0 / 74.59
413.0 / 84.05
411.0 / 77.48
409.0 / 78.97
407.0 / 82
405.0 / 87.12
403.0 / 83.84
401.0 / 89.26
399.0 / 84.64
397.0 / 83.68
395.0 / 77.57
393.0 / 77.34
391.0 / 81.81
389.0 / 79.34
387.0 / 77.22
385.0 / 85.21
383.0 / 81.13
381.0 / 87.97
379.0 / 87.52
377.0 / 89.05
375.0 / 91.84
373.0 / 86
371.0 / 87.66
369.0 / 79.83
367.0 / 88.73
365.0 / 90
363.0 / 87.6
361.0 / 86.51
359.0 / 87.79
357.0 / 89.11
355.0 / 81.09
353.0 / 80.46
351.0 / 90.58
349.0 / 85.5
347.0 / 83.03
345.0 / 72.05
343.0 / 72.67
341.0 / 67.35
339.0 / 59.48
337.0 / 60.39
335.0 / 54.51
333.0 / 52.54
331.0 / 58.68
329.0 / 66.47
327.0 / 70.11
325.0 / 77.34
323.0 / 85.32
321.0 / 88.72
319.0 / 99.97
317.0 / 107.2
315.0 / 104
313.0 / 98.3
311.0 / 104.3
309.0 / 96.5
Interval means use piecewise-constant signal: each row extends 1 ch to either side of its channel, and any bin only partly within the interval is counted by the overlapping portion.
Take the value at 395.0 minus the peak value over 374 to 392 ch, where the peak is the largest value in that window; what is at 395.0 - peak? -14.3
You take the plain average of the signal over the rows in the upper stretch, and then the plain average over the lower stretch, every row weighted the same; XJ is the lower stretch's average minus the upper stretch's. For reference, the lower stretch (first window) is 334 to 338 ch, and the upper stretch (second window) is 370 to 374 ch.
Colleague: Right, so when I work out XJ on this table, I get -29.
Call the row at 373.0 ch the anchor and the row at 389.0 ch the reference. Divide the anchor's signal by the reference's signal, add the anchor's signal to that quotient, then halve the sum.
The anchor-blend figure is 43.5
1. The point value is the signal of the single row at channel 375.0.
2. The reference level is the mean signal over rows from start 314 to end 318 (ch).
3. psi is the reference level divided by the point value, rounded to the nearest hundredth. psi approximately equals 1.15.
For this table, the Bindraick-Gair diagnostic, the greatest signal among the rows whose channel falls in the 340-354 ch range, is 90.58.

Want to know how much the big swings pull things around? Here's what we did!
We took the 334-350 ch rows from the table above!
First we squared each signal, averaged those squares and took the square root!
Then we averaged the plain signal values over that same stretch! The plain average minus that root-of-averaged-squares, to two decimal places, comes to -0.78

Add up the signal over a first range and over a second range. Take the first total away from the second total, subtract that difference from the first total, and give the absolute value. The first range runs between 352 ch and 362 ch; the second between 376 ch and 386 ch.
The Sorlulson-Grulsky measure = 419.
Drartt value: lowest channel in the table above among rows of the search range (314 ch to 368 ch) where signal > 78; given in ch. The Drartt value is 315.0 ch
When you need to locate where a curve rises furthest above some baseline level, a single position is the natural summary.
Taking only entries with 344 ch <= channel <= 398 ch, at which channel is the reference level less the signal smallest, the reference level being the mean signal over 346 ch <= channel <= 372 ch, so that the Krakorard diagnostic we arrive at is 375.0 ch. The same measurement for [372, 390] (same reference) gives 375.0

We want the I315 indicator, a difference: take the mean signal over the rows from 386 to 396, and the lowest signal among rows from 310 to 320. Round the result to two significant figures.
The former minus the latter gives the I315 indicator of -20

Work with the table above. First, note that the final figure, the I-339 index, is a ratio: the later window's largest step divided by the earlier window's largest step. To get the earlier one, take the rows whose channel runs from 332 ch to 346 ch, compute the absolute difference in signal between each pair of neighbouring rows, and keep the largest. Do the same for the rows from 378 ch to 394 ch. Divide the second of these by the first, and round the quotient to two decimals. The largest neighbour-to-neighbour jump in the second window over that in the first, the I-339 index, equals 1.02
